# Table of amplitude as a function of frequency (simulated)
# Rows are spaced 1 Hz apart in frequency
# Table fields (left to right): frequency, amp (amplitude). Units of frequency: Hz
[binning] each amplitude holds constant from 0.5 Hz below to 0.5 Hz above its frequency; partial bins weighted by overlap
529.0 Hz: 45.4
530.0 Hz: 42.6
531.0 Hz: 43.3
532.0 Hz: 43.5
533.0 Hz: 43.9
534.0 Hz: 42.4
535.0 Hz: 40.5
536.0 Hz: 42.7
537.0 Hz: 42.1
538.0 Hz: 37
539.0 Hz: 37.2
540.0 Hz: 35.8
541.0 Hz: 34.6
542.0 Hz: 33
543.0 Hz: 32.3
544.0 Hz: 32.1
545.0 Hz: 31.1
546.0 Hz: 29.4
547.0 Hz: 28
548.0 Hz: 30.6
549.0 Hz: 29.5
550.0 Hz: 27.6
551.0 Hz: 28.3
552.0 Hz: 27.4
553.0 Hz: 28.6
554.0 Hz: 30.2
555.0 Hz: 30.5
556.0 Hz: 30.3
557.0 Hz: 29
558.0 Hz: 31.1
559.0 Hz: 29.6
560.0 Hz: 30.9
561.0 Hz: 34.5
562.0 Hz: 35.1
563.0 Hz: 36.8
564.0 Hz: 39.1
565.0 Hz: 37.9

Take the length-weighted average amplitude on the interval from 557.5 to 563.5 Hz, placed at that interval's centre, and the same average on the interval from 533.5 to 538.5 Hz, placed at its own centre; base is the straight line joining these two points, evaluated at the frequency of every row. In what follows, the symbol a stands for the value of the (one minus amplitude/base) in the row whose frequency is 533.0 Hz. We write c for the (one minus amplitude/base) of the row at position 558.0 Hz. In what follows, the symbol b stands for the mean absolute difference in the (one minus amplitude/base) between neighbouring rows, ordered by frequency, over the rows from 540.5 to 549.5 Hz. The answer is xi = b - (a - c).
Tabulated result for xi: 0.16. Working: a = -0.05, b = 0.0292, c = 0.080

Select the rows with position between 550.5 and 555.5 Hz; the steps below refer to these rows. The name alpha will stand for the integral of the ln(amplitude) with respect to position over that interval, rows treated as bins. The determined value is 16.8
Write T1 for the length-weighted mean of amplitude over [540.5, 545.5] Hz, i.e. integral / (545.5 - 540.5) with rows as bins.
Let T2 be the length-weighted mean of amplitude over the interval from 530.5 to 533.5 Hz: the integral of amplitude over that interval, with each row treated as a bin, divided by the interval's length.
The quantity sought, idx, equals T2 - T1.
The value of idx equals 11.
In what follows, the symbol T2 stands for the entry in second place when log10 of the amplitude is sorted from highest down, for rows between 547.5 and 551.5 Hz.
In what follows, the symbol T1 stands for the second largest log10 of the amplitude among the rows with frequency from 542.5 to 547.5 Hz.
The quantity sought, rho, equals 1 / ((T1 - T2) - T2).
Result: -0.70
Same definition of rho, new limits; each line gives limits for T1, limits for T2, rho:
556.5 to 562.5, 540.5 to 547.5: -0.67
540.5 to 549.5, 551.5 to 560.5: -0.68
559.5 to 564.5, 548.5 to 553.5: -0.74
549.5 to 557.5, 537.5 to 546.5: -0.60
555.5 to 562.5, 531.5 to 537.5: -0.57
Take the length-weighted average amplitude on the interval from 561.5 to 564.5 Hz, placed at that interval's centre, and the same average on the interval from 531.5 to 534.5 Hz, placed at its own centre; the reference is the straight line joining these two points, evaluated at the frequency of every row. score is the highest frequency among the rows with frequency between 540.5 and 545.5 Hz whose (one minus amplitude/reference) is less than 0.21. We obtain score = 542.0 Hz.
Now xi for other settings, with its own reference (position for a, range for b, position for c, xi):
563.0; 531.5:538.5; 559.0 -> 0.30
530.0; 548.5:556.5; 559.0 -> 0.14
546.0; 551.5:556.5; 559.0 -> -0.08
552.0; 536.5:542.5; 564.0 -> -0.42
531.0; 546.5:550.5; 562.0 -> -0.01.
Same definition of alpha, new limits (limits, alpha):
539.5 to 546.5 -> 24.4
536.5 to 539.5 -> 11.0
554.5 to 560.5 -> 20.5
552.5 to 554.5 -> 6.8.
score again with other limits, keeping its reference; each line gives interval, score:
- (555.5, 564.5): 564.0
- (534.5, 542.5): 542.0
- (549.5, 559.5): 558.0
